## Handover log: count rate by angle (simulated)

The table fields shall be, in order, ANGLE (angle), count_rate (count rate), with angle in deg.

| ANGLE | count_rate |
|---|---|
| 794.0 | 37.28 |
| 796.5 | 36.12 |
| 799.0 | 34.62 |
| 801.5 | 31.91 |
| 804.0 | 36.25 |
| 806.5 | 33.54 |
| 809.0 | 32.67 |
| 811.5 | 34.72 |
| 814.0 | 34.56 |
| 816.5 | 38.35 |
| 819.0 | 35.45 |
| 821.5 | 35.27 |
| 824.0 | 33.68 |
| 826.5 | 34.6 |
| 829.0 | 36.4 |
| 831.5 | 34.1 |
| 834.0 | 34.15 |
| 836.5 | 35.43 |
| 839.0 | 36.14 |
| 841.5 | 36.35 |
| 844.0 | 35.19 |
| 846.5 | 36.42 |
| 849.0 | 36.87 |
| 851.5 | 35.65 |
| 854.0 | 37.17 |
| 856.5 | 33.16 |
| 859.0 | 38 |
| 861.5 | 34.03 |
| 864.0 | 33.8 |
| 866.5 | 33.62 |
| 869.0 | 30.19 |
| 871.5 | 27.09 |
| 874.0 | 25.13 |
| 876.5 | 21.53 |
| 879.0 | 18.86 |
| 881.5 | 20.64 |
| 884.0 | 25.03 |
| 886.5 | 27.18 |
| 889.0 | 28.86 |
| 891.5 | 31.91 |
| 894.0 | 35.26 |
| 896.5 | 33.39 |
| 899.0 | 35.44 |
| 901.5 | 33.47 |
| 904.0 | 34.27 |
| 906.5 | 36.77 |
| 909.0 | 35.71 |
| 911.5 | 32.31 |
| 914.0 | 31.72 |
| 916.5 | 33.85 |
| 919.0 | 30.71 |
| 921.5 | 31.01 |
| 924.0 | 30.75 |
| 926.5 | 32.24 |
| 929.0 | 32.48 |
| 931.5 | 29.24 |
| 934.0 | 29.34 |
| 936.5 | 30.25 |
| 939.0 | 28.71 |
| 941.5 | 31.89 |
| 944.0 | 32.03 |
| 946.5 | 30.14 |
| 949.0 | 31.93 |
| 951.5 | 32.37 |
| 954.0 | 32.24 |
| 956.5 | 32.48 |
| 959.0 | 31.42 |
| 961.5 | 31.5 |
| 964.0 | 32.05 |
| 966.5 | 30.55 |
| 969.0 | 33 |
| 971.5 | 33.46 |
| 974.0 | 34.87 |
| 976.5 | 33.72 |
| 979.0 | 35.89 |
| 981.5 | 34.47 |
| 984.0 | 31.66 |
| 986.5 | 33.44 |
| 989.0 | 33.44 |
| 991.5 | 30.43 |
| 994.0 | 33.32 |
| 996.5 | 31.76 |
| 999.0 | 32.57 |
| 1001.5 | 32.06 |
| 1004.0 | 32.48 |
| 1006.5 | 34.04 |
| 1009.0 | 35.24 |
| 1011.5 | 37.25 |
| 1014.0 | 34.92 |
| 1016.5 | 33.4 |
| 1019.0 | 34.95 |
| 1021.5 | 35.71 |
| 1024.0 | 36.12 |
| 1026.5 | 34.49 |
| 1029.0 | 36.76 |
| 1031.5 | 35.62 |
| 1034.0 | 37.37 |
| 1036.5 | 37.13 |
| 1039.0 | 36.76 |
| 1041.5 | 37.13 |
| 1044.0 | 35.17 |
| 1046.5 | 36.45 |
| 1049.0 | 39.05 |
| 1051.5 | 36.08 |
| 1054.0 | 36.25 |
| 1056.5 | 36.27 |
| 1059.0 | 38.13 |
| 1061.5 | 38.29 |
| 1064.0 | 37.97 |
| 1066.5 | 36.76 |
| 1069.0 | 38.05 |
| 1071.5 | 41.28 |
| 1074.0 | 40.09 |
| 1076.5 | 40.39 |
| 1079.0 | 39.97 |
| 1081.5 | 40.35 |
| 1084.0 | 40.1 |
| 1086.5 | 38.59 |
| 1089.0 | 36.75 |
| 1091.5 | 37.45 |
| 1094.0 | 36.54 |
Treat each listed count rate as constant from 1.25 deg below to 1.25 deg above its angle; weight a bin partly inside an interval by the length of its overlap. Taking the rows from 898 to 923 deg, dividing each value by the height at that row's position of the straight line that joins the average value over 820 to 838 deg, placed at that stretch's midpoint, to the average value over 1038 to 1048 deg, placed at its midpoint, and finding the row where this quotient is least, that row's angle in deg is 919.0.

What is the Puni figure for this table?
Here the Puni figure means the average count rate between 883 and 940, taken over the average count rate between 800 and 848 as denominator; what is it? 0.91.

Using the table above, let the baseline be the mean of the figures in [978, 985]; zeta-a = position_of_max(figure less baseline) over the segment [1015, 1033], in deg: 1029.0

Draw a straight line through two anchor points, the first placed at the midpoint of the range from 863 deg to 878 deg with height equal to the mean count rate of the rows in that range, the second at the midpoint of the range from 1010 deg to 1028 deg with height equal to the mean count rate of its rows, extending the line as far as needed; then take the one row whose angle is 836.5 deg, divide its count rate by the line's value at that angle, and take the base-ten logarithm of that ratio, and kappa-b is 0.12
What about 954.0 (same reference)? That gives 0.00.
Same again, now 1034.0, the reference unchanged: 0.02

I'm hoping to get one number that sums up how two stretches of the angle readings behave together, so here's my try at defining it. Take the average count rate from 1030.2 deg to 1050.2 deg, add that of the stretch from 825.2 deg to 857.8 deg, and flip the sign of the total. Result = -72.3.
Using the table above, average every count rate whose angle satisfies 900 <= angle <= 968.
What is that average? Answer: 31.9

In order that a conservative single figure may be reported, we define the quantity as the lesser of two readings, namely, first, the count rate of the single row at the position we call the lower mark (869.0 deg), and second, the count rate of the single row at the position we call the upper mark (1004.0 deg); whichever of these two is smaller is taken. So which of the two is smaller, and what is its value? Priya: 30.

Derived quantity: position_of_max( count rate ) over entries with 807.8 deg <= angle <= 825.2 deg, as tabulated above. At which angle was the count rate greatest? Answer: 816.5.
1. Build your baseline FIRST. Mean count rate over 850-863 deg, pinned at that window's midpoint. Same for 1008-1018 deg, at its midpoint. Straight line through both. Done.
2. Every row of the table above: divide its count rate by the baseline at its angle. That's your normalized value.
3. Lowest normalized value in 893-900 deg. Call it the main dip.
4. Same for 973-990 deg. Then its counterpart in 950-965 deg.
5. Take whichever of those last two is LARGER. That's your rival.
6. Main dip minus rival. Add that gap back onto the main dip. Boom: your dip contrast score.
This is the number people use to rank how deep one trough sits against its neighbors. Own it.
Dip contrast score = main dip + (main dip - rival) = 1.0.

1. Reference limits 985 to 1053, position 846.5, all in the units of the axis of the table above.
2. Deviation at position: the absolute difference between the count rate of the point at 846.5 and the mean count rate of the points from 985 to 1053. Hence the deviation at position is 1.5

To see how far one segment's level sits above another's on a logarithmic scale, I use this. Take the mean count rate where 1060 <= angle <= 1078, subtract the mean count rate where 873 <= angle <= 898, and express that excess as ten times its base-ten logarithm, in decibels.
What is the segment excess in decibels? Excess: 11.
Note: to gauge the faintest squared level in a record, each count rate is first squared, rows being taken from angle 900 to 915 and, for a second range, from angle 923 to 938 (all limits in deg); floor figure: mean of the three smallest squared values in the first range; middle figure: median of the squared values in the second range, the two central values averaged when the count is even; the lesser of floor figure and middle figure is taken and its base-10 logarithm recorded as 2.97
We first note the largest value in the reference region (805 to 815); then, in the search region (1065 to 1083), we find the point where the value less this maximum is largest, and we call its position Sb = 1071.5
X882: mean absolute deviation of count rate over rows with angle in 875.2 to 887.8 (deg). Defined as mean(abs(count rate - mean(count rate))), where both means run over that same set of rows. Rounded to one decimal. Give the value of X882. 2.8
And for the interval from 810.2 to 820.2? 1.3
